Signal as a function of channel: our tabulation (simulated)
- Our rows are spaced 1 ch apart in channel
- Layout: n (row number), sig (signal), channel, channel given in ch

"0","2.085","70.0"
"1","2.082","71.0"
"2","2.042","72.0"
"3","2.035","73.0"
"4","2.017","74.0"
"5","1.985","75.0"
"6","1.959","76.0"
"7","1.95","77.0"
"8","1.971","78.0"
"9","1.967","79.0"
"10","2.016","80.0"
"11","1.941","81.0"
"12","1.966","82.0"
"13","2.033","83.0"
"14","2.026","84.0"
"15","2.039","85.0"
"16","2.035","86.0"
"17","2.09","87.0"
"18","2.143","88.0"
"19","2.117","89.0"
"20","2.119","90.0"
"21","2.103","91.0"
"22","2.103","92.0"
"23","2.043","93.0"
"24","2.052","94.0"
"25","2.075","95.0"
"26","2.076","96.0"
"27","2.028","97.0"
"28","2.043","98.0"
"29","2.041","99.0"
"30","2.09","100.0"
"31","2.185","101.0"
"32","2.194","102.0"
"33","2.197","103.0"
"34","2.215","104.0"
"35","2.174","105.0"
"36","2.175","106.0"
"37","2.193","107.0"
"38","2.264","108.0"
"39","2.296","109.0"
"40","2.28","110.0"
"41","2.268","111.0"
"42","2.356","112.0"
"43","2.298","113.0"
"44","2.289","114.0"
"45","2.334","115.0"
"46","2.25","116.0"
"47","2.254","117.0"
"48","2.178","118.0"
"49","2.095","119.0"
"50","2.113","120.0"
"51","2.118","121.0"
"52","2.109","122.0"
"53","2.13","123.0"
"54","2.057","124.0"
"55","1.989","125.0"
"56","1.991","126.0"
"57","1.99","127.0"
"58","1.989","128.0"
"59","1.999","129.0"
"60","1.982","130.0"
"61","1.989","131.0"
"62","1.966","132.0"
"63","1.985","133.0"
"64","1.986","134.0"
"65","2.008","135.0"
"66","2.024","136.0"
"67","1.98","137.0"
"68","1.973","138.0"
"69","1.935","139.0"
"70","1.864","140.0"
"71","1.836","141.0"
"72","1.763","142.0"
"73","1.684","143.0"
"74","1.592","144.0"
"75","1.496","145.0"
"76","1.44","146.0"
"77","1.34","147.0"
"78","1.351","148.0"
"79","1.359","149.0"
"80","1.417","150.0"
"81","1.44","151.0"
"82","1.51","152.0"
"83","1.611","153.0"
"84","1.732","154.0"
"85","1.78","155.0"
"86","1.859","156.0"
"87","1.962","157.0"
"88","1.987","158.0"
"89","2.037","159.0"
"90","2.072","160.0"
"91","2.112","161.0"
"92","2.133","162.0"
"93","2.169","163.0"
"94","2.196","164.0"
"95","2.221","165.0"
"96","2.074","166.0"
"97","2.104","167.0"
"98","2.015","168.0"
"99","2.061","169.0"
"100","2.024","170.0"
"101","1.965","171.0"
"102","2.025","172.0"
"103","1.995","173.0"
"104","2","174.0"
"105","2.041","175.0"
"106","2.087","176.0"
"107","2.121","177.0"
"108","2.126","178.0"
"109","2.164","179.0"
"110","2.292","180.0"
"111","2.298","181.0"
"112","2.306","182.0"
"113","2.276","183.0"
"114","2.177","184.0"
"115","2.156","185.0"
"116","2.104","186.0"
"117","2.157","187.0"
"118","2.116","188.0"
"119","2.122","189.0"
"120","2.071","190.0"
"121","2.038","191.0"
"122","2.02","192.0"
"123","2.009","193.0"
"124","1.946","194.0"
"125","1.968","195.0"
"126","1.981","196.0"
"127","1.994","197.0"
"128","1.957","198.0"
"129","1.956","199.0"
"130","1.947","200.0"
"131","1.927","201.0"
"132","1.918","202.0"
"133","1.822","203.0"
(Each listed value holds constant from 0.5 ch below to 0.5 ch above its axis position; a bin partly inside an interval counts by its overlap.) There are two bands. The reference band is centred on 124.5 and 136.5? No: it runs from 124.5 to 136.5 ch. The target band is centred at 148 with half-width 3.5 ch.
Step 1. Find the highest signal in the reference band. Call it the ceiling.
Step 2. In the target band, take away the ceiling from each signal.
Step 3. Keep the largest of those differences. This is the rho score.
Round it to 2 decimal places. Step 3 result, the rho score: -0.53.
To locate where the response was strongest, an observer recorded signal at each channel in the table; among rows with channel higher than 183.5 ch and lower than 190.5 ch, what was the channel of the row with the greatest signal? 184.0 ch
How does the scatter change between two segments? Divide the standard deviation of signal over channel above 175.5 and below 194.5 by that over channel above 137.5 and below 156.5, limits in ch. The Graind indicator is 0.48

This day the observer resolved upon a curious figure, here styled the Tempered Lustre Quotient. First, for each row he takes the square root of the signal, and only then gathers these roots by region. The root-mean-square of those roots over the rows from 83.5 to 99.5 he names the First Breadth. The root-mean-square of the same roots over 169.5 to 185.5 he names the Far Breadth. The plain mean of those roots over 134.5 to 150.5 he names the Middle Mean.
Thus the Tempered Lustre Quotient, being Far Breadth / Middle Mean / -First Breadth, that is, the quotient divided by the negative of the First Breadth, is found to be -0.78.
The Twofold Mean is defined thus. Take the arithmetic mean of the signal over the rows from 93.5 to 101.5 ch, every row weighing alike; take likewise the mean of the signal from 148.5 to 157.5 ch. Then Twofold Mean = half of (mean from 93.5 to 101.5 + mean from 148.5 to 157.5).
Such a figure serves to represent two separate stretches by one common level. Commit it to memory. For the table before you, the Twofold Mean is 1.85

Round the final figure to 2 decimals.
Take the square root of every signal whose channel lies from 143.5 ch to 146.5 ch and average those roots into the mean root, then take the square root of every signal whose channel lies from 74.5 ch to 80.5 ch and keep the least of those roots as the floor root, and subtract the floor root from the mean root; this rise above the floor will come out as -0.17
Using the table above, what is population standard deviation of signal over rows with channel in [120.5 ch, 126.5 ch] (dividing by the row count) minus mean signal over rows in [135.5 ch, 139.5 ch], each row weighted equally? -1.92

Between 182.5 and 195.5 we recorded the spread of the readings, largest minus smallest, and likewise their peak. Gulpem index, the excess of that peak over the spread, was 1.95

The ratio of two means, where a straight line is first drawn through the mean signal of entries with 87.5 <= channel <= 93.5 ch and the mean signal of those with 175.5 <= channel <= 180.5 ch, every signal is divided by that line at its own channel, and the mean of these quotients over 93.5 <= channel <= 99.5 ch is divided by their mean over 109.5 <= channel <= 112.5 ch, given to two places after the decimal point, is 0.90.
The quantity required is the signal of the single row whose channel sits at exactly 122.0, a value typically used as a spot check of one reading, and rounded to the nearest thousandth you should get 2.109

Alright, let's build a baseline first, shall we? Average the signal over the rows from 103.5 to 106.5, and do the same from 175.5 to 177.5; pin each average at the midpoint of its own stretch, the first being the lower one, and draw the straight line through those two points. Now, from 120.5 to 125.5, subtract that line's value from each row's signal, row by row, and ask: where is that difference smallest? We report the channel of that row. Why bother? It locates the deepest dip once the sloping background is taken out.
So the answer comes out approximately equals 125.0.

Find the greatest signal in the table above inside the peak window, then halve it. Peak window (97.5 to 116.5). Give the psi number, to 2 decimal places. 1.18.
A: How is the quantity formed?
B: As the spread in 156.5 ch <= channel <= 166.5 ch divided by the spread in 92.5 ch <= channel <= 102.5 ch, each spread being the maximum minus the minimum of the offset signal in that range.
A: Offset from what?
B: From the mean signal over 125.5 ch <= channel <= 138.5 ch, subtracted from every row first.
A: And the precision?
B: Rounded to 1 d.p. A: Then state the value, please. 1.6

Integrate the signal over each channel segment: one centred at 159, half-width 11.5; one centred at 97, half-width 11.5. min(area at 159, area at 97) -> 43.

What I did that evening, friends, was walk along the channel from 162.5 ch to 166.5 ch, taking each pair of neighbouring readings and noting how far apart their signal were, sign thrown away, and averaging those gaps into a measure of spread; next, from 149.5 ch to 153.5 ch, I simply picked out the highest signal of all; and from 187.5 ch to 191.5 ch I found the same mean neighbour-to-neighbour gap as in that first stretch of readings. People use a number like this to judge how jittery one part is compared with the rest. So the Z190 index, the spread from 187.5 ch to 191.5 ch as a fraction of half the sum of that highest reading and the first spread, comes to 0.036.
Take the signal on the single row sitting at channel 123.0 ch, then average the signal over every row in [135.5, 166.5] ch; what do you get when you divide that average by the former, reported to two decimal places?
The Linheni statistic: 0.85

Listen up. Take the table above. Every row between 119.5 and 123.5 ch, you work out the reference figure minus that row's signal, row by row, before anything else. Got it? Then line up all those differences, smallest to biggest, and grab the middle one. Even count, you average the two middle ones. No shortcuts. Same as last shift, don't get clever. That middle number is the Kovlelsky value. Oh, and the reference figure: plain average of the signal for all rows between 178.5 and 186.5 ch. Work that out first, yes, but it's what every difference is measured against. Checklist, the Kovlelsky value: 0.11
